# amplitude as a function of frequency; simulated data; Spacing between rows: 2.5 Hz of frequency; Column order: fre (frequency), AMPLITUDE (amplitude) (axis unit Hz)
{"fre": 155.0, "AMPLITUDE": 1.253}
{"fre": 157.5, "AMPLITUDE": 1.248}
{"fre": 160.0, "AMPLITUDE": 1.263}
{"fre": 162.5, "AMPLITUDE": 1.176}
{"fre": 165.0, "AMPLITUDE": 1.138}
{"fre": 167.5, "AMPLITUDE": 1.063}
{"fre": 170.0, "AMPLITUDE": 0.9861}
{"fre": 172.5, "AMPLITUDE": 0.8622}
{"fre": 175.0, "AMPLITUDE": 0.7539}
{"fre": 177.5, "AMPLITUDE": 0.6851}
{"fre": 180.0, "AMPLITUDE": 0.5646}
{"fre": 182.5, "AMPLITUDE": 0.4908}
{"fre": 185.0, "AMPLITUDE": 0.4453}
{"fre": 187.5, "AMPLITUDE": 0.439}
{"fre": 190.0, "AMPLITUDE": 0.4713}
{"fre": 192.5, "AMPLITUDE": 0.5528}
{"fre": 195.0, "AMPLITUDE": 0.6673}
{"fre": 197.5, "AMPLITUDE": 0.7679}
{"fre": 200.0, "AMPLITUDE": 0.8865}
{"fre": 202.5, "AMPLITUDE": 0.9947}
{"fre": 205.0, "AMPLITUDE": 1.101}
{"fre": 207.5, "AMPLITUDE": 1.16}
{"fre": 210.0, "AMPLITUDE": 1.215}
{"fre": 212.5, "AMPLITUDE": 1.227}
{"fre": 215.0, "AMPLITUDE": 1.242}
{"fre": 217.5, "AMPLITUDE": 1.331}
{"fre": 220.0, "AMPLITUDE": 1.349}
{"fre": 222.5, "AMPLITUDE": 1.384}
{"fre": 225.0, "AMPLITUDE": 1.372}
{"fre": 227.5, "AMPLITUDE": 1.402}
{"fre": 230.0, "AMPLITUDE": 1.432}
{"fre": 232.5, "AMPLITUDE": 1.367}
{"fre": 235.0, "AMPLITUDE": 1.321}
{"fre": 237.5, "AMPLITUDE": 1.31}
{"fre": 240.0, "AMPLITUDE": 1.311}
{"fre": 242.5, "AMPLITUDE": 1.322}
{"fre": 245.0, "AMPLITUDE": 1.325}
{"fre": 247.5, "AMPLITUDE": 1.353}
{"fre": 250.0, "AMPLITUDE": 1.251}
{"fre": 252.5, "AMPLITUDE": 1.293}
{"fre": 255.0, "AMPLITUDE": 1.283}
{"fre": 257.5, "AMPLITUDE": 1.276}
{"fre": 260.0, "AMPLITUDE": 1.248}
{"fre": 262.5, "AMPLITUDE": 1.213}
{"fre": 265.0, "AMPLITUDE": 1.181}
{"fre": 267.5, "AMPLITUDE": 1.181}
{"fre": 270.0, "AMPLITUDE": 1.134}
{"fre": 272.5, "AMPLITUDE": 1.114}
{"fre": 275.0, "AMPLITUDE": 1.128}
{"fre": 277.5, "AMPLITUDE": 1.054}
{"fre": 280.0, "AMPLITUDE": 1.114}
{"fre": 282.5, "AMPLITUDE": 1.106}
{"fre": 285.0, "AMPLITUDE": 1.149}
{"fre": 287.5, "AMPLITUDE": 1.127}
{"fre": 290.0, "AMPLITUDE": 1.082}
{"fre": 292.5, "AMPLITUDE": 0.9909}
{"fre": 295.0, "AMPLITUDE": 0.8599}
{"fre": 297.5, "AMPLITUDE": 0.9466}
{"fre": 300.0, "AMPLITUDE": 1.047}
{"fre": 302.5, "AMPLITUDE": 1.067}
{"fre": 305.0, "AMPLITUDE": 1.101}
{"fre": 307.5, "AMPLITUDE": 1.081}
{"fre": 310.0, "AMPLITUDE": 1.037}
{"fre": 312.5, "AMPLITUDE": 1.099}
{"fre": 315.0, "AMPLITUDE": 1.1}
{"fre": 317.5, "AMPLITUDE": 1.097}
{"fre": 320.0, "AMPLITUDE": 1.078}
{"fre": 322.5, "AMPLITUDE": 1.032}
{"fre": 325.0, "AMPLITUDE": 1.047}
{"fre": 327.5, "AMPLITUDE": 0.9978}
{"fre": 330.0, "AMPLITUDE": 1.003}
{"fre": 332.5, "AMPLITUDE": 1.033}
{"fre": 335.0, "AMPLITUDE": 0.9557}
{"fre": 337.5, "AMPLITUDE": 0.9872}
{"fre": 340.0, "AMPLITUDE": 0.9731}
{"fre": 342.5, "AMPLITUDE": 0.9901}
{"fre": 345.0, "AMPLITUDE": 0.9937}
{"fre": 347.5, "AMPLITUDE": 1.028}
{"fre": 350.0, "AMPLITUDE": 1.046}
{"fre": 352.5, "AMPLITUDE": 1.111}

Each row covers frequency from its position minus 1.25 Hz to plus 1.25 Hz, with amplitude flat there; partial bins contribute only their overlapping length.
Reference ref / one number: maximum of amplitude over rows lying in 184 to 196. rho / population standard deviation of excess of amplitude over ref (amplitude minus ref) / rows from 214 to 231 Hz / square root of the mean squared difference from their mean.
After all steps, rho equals 0.06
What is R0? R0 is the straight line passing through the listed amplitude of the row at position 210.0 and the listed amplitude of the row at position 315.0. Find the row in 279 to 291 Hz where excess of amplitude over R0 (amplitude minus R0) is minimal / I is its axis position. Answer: 290.0 Hz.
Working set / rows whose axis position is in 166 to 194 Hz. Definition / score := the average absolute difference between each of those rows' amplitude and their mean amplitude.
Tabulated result 0.19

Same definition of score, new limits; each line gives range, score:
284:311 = 0.06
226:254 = 0.04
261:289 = 0.03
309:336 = 0.04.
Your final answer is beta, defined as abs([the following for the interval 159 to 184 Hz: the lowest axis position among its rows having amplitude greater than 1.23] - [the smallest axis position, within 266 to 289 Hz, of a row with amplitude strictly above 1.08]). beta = 107.5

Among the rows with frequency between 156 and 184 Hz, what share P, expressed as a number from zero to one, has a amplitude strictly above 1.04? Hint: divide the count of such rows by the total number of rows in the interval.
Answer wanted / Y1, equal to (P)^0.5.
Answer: 0.7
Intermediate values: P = 0.5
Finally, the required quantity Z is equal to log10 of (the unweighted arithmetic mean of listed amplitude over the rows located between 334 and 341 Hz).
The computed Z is -0.01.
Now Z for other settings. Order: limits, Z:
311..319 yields 0.04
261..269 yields 0.08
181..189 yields -0.34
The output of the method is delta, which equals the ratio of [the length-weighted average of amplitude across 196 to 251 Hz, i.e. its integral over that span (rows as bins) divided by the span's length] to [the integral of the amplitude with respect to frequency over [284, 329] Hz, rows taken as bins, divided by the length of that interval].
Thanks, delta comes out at 1.18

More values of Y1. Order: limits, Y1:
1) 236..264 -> 1.0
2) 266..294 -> 1.0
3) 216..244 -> 1.0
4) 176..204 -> 0.0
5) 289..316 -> 0.8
